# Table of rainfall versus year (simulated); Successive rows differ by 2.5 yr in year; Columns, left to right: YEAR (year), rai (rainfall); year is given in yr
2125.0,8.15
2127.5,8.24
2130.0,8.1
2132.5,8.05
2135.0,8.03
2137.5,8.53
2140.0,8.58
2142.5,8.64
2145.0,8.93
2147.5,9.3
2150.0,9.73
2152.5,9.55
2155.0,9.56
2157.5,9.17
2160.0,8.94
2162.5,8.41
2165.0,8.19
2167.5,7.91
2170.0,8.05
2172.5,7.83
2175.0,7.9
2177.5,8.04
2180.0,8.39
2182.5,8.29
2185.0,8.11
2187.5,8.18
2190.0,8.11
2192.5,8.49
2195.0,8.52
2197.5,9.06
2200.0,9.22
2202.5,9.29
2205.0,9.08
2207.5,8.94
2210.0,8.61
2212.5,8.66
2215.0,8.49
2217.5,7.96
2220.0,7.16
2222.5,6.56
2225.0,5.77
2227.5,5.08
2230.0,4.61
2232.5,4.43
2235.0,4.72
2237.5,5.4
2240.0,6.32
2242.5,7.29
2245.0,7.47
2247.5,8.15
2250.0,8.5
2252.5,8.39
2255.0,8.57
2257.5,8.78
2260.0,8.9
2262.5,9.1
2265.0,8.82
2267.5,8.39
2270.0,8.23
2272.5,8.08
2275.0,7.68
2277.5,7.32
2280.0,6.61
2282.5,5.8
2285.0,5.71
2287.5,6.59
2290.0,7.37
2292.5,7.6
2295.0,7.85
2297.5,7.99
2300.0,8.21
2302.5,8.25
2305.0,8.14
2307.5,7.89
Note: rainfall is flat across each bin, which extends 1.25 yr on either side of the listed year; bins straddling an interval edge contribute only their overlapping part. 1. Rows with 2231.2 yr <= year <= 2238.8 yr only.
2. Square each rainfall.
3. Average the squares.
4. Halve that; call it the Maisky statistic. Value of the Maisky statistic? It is 12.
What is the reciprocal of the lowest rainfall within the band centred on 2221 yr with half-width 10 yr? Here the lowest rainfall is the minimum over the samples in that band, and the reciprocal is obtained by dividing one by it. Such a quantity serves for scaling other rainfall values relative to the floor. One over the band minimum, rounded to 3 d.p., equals 0.217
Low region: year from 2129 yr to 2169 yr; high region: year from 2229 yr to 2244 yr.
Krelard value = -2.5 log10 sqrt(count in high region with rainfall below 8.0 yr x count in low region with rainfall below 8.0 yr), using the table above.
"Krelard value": -1.0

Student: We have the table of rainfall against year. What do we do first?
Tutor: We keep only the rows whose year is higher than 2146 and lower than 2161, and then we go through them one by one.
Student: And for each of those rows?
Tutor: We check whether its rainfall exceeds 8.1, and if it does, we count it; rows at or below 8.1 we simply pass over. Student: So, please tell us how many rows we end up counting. 6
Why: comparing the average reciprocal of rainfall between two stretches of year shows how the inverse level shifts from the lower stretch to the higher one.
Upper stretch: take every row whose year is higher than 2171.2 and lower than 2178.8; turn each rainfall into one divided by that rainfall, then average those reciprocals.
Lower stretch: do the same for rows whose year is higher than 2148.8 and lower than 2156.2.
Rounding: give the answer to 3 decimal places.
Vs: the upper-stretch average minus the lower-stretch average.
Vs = 0.022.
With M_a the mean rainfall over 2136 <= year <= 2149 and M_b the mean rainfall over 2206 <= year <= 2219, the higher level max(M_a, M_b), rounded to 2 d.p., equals 8.80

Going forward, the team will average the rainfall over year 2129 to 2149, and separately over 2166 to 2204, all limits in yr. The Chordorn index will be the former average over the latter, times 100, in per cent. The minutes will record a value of 102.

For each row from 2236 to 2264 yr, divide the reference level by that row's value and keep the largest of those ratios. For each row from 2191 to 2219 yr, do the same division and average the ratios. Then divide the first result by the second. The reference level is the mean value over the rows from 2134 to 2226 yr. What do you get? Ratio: 1.6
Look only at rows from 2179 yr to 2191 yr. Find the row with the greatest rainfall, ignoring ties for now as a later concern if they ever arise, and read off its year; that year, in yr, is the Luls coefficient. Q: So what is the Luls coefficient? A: 2180.0 yr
